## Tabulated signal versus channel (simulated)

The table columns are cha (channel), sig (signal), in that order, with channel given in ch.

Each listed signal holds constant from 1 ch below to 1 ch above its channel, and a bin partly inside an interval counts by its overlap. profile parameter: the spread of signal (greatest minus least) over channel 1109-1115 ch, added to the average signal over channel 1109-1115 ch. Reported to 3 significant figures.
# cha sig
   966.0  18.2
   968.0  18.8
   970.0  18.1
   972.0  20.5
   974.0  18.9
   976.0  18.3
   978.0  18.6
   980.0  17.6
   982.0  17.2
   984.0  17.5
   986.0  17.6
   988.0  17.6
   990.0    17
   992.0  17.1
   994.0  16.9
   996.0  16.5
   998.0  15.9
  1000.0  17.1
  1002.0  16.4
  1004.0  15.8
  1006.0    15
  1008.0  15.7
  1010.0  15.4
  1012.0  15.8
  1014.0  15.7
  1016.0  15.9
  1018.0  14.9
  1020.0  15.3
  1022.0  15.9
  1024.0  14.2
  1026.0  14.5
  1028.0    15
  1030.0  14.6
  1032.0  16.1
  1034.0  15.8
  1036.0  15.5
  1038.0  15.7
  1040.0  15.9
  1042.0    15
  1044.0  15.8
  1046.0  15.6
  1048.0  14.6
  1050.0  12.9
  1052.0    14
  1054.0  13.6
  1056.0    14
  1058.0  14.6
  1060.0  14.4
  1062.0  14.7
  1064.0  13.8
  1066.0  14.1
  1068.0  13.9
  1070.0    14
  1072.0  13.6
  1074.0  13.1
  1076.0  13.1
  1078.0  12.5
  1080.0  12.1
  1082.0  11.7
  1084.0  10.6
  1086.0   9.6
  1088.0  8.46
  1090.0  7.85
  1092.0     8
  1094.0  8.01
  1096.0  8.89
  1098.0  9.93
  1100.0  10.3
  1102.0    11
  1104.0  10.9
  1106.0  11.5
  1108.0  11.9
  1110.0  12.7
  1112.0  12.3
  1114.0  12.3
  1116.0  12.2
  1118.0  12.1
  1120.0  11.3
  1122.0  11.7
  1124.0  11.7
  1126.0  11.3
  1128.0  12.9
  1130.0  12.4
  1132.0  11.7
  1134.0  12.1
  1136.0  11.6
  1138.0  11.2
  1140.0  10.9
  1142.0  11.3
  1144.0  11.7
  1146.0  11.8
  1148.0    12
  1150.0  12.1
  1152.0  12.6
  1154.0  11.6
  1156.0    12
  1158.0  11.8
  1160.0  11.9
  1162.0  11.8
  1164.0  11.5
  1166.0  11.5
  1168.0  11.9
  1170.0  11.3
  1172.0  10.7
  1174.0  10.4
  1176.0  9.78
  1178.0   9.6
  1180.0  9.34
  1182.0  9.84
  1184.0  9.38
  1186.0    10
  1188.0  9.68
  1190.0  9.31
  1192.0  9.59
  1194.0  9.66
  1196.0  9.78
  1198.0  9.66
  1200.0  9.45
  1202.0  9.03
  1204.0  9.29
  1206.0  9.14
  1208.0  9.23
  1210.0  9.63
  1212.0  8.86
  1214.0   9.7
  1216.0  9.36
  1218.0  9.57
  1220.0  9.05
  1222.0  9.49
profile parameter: 12.8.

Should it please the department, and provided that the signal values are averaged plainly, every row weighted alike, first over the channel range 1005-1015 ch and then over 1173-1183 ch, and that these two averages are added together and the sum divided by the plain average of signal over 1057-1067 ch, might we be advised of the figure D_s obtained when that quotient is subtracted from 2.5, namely 0.73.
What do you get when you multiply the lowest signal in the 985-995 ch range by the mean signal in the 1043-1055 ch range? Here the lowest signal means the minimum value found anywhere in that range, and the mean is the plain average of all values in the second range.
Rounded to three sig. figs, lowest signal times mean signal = 244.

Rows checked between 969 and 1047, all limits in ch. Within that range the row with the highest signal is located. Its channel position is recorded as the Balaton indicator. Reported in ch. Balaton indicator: 972.0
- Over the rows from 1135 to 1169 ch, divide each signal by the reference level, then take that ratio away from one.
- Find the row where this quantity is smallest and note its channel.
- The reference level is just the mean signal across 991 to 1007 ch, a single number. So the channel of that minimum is 1152.0 ch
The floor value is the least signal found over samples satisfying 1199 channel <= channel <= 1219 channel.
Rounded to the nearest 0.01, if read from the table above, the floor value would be 8.86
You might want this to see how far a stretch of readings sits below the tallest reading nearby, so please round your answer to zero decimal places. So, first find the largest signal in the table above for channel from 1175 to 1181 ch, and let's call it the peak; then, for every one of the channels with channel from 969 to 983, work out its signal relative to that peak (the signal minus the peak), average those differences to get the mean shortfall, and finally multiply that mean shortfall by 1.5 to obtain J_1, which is 13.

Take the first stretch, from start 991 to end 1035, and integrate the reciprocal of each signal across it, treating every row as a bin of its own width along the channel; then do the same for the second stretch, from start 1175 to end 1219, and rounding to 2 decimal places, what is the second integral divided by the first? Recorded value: 1.65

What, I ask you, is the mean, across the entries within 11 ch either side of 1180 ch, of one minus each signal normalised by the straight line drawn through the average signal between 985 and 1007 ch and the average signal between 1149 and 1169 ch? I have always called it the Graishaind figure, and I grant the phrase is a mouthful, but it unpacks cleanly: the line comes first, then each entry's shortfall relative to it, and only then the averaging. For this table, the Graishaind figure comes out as 0.12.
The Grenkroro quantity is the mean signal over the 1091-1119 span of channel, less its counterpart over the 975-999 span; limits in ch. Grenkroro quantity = -6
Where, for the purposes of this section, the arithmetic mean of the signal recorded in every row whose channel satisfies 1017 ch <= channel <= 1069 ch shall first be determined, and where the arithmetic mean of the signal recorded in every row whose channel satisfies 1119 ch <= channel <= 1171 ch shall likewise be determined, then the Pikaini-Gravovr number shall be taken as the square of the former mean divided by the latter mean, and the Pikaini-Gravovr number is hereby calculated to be 19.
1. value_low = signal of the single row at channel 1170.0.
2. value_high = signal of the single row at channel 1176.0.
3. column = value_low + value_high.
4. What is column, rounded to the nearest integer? 21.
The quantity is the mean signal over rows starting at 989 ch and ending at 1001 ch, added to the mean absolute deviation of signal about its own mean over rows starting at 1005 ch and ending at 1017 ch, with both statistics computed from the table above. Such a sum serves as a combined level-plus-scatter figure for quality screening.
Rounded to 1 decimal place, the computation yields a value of 17.0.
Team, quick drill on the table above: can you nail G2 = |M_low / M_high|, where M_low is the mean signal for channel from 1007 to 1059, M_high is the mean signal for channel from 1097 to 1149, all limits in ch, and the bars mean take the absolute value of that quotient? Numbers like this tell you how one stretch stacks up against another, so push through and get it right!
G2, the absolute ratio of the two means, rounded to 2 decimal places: 1.29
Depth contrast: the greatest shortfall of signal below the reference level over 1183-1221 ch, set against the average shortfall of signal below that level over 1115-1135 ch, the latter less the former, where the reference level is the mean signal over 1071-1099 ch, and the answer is -3.1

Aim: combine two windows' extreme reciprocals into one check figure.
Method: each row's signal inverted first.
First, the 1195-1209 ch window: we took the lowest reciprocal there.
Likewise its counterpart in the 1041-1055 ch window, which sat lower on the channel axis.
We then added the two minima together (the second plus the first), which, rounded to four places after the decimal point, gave 0.1655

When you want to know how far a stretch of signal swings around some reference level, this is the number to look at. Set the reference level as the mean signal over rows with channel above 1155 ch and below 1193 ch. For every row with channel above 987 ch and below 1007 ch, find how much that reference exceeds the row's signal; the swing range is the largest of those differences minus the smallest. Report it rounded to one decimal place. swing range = 2.6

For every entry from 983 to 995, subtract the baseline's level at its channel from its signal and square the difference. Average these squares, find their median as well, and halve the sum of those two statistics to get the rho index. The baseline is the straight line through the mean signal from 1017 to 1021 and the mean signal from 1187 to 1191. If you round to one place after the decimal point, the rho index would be 1.4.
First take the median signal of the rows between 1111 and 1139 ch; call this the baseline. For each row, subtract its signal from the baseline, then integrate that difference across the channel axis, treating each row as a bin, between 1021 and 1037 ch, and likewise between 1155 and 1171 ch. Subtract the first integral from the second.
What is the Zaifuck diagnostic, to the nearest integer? 56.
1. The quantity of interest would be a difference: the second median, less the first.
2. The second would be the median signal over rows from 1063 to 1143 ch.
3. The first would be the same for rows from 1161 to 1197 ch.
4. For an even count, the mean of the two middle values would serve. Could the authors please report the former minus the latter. 2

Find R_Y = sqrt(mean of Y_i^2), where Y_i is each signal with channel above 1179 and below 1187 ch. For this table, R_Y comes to 9.6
